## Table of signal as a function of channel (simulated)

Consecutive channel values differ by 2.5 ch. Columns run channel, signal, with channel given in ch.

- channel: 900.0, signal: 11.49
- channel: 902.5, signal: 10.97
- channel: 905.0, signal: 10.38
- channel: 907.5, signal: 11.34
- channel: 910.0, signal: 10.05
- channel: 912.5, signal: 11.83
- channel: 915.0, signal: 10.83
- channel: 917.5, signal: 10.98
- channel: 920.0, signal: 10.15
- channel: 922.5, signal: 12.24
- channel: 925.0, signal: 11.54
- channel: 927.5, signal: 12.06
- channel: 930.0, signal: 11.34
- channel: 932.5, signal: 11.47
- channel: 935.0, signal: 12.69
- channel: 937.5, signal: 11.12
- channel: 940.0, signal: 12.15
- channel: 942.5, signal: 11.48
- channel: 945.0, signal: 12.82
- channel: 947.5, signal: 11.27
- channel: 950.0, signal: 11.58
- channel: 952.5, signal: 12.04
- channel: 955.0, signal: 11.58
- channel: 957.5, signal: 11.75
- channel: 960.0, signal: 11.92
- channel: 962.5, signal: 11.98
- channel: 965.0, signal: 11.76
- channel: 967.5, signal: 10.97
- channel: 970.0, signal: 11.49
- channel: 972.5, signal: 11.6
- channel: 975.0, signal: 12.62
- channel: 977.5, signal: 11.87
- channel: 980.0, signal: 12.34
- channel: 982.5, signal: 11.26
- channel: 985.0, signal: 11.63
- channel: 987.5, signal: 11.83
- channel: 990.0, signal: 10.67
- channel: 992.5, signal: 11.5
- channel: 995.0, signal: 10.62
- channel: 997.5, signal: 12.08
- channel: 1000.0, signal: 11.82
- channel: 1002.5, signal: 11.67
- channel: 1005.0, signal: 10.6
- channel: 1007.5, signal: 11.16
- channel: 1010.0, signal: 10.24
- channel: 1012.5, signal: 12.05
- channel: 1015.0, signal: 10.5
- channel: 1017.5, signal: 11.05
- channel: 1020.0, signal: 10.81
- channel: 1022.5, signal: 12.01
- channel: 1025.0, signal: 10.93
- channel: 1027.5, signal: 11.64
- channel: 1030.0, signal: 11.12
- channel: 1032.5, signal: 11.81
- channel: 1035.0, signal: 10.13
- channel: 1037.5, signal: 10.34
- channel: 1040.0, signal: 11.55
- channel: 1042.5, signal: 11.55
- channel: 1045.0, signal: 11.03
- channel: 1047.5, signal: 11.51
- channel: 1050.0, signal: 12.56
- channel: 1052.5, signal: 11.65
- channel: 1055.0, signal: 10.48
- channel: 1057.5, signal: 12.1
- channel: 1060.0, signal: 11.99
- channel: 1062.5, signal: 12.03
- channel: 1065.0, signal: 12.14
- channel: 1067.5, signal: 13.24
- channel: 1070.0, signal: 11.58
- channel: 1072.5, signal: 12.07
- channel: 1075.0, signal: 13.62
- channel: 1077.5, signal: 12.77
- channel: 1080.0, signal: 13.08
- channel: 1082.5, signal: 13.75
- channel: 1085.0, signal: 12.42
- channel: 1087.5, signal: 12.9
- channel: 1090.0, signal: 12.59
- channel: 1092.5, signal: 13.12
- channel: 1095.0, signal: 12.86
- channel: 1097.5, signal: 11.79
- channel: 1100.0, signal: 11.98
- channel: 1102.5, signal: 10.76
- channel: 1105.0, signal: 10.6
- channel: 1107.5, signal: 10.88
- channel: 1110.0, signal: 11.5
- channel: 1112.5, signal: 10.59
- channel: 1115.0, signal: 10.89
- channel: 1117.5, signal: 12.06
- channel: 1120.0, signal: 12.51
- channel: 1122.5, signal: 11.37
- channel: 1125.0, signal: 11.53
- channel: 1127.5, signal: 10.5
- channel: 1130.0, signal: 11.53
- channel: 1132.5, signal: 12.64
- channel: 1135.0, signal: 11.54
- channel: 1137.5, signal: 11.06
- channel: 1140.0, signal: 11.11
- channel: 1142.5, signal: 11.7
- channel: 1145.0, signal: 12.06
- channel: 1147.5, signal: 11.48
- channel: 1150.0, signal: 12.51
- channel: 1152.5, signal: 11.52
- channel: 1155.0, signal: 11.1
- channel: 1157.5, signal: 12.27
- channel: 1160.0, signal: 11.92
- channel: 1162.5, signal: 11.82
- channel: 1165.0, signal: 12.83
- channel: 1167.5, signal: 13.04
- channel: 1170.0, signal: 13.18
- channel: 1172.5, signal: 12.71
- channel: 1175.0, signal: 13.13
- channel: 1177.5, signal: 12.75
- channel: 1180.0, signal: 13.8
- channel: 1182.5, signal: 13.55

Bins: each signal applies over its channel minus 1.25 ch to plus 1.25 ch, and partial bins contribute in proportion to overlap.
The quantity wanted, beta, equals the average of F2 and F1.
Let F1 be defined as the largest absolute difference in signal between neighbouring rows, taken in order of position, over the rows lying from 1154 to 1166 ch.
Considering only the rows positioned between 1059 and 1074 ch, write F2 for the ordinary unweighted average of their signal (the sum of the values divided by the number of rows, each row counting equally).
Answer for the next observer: 6.67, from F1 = 1.17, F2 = 12.2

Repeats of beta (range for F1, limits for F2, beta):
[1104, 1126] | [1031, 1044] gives 6.12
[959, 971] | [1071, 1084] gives 6.92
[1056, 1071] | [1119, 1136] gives 6.66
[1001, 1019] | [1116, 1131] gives 6.70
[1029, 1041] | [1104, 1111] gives 6.34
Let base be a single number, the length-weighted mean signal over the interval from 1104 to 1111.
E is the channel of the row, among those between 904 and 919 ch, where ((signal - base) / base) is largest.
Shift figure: 912.5 ch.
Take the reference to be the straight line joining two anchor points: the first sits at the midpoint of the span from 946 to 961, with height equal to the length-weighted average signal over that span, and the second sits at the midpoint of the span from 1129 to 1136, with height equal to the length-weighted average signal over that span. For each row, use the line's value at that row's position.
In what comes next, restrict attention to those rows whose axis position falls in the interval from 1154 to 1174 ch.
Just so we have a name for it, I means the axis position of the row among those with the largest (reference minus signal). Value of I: 1155.0 ch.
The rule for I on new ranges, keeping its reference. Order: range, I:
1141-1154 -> 1147.5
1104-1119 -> 1112.5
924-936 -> 930.0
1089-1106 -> 1105.0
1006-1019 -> 1010.0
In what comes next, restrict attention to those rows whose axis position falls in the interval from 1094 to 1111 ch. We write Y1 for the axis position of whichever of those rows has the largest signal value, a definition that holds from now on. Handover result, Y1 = 1095.0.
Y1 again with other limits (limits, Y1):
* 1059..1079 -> 1075.0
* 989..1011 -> 997.5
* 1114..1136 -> 1132.5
